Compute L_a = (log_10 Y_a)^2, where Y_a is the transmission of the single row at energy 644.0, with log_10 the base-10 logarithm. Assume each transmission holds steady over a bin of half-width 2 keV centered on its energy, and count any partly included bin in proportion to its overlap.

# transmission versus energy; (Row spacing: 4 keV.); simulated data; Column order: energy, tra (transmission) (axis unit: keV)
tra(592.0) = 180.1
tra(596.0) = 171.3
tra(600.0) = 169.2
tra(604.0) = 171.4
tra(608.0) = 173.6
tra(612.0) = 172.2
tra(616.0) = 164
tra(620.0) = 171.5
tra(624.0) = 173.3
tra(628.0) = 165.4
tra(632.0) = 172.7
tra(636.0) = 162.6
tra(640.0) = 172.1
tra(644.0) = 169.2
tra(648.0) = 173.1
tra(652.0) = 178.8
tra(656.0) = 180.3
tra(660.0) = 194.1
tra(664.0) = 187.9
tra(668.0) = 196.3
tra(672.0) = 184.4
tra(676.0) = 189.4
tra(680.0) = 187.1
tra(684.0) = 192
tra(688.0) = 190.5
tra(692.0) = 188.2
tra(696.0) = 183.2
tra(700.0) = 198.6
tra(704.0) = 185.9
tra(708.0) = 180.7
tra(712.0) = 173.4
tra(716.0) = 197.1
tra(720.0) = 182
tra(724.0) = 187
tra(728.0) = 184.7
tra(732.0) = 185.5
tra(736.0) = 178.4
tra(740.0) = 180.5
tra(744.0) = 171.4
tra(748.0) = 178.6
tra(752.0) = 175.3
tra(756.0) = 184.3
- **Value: 4.97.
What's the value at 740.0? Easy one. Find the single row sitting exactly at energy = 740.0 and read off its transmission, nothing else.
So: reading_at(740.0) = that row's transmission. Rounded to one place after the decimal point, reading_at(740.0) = 180.5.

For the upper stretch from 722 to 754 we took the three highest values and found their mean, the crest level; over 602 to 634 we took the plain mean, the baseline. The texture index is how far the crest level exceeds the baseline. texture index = 15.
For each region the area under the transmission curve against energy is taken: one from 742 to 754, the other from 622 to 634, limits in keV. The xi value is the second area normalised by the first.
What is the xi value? 0.97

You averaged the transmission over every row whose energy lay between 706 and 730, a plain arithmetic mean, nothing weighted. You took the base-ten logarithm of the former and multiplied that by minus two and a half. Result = -5.66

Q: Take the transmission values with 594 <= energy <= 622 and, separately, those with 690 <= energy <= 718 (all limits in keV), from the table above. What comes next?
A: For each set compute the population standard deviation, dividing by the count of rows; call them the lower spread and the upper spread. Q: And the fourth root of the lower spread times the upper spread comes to 2.2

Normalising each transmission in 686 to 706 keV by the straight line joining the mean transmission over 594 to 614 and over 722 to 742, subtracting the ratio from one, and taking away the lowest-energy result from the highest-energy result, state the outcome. 0.034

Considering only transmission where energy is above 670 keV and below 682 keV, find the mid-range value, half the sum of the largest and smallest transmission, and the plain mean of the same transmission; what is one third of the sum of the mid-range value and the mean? 125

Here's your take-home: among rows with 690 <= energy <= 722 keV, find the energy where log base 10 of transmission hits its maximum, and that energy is 700.0 keV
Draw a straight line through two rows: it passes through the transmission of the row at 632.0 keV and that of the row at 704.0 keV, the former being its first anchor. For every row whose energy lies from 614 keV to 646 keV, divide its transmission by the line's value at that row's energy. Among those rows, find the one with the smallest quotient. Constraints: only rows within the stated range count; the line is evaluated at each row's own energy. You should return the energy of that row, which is 636.0 keV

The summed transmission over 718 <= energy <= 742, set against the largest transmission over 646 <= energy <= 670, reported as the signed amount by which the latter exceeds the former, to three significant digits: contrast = -902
